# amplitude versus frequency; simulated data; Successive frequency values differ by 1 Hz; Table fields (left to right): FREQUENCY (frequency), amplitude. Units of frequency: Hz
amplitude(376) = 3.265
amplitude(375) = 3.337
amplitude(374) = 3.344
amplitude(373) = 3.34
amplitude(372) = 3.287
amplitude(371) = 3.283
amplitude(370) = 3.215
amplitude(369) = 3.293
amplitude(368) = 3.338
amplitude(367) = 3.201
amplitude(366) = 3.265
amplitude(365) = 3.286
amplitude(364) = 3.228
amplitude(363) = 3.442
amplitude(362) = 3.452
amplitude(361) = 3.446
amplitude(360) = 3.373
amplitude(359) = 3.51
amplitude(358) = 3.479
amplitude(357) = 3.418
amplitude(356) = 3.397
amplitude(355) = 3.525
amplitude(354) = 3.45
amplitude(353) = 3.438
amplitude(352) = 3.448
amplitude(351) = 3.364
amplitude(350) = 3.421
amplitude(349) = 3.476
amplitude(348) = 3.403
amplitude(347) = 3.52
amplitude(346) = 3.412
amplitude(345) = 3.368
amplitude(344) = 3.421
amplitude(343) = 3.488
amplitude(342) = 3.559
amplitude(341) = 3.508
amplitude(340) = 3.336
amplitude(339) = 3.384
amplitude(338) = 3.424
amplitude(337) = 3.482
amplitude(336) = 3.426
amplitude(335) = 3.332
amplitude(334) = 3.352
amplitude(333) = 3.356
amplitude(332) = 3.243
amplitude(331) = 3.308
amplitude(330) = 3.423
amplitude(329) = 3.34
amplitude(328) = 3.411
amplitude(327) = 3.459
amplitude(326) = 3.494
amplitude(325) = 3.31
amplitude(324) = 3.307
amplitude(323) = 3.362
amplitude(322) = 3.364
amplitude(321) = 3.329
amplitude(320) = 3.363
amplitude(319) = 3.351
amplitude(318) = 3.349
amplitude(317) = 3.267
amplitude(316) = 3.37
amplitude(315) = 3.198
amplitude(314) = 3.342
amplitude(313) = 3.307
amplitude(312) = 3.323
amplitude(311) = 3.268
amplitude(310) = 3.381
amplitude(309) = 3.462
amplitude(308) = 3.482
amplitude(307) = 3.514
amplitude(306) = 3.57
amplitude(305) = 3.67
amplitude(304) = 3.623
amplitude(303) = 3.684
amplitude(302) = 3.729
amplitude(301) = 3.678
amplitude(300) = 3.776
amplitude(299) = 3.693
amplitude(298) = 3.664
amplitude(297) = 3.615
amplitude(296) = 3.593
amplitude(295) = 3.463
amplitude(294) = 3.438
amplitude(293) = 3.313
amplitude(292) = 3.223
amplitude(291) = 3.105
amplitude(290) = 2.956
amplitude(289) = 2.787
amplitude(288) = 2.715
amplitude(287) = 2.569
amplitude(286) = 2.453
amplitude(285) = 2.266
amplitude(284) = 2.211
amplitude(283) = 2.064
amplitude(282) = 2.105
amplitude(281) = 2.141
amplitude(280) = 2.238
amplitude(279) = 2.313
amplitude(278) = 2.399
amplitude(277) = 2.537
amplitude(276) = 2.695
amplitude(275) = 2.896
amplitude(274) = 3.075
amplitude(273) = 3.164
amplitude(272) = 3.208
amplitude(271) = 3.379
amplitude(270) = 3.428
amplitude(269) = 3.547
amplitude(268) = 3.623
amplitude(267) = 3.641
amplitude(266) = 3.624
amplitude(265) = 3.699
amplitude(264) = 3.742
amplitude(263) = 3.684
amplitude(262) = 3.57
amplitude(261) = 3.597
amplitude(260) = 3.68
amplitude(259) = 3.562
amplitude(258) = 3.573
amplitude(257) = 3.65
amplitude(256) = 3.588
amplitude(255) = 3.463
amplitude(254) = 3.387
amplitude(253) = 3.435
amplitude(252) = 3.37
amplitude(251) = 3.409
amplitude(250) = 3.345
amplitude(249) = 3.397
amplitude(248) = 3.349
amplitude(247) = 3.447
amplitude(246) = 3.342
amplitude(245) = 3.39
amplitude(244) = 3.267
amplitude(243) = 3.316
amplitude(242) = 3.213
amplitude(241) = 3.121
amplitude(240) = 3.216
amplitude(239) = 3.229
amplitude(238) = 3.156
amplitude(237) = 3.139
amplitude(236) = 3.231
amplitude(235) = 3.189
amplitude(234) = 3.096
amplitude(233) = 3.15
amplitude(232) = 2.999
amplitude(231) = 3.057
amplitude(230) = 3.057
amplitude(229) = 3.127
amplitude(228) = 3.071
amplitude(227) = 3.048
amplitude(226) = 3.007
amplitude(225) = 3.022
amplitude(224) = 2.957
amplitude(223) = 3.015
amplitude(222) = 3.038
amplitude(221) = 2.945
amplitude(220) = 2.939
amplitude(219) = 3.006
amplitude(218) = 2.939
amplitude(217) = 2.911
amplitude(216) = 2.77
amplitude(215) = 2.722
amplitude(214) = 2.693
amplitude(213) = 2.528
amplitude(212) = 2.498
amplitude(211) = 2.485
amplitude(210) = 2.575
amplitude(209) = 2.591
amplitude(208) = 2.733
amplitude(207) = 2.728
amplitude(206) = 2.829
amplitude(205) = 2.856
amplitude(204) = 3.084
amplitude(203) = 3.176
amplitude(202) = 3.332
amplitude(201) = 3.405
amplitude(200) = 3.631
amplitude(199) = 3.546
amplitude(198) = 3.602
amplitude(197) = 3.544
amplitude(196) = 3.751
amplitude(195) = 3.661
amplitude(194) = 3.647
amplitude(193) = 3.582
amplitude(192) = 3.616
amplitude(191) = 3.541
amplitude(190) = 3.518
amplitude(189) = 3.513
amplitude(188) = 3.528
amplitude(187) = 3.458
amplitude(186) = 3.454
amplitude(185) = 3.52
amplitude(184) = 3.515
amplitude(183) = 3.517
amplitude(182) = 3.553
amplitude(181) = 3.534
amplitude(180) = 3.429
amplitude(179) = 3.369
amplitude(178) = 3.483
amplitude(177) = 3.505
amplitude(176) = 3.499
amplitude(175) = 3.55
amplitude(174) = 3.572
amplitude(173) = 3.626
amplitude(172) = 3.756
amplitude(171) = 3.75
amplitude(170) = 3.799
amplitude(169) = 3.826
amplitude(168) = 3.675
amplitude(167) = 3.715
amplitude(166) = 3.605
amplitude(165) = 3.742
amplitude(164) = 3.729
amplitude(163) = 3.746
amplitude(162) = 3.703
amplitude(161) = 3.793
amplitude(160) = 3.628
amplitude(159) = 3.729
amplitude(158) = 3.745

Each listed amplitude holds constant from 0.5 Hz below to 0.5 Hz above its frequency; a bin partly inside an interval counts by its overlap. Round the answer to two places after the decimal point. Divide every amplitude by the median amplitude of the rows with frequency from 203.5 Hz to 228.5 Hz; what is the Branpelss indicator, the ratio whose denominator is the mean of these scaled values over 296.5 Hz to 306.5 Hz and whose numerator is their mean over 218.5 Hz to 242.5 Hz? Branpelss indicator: 0.84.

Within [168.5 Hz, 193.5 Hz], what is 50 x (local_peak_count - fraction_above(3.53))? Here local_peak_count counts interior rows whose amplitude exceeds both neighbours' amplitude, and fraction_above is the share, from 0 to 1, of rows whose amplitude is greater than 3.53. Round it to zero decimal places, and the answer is 276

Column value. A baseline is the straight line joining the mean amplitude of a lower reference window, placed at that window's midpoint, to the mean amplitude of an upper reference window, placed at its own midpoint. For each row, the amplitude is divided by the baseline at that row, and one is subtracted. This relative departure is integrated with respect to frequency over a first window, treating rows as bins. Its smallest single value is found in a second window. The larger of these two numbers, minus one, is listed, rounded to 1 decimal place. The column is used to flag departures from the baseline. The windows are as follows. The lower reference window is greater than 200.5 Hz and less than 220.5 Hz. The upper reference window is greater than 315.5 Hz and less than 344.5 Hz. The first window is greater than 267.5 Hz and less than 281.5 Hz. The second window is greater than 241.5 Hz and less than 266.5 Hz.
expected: -0.9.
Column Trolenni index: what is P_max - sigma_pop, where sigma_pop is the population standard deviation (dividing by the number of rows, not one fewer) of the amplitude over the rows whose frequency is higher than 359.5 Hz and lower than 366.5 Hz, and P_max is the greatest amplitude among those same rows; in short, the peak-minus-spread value 3.4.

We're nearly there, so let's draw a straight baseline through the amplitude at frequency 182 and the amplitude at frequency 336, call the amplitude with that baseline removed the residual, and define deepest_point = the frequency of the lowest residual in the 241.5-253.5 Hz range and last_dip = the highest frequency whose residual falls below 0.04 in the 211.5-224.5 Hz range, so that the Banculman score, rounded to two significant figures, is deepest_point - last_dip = 18 Hz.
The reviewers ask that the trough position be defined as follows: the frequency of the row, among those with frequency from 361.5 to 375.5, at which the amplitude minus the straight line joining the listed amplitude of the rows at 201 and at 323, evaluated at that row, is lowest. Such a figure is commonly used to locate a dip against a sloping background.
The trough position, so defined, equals 367 Hz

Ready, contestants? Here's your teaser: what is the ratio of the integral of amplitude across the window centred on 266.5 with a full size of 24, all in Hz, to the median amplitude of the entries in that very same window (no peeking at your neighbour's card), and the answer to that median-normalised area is 22.72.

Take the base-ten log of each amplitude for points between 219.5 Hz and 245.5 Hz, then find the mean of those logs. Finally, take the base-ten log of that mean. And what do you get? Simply -0.307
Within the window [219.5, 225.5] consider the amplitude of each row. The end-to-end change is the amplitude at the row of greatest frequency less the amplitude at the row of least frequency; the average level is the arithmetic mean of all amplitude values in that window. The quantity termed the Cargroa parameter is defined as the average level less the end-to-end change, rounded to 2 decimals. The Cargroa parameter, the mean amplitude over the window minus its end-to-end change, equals 2.90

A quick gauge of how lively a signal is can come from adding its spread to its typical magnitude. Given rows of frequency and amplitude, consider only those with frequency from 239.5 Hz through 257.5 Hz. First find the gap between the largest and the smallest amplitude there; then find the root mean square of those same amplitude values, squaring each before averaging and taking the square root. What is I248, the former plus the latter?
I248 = 3.9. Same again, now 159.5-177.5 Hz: 4.0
